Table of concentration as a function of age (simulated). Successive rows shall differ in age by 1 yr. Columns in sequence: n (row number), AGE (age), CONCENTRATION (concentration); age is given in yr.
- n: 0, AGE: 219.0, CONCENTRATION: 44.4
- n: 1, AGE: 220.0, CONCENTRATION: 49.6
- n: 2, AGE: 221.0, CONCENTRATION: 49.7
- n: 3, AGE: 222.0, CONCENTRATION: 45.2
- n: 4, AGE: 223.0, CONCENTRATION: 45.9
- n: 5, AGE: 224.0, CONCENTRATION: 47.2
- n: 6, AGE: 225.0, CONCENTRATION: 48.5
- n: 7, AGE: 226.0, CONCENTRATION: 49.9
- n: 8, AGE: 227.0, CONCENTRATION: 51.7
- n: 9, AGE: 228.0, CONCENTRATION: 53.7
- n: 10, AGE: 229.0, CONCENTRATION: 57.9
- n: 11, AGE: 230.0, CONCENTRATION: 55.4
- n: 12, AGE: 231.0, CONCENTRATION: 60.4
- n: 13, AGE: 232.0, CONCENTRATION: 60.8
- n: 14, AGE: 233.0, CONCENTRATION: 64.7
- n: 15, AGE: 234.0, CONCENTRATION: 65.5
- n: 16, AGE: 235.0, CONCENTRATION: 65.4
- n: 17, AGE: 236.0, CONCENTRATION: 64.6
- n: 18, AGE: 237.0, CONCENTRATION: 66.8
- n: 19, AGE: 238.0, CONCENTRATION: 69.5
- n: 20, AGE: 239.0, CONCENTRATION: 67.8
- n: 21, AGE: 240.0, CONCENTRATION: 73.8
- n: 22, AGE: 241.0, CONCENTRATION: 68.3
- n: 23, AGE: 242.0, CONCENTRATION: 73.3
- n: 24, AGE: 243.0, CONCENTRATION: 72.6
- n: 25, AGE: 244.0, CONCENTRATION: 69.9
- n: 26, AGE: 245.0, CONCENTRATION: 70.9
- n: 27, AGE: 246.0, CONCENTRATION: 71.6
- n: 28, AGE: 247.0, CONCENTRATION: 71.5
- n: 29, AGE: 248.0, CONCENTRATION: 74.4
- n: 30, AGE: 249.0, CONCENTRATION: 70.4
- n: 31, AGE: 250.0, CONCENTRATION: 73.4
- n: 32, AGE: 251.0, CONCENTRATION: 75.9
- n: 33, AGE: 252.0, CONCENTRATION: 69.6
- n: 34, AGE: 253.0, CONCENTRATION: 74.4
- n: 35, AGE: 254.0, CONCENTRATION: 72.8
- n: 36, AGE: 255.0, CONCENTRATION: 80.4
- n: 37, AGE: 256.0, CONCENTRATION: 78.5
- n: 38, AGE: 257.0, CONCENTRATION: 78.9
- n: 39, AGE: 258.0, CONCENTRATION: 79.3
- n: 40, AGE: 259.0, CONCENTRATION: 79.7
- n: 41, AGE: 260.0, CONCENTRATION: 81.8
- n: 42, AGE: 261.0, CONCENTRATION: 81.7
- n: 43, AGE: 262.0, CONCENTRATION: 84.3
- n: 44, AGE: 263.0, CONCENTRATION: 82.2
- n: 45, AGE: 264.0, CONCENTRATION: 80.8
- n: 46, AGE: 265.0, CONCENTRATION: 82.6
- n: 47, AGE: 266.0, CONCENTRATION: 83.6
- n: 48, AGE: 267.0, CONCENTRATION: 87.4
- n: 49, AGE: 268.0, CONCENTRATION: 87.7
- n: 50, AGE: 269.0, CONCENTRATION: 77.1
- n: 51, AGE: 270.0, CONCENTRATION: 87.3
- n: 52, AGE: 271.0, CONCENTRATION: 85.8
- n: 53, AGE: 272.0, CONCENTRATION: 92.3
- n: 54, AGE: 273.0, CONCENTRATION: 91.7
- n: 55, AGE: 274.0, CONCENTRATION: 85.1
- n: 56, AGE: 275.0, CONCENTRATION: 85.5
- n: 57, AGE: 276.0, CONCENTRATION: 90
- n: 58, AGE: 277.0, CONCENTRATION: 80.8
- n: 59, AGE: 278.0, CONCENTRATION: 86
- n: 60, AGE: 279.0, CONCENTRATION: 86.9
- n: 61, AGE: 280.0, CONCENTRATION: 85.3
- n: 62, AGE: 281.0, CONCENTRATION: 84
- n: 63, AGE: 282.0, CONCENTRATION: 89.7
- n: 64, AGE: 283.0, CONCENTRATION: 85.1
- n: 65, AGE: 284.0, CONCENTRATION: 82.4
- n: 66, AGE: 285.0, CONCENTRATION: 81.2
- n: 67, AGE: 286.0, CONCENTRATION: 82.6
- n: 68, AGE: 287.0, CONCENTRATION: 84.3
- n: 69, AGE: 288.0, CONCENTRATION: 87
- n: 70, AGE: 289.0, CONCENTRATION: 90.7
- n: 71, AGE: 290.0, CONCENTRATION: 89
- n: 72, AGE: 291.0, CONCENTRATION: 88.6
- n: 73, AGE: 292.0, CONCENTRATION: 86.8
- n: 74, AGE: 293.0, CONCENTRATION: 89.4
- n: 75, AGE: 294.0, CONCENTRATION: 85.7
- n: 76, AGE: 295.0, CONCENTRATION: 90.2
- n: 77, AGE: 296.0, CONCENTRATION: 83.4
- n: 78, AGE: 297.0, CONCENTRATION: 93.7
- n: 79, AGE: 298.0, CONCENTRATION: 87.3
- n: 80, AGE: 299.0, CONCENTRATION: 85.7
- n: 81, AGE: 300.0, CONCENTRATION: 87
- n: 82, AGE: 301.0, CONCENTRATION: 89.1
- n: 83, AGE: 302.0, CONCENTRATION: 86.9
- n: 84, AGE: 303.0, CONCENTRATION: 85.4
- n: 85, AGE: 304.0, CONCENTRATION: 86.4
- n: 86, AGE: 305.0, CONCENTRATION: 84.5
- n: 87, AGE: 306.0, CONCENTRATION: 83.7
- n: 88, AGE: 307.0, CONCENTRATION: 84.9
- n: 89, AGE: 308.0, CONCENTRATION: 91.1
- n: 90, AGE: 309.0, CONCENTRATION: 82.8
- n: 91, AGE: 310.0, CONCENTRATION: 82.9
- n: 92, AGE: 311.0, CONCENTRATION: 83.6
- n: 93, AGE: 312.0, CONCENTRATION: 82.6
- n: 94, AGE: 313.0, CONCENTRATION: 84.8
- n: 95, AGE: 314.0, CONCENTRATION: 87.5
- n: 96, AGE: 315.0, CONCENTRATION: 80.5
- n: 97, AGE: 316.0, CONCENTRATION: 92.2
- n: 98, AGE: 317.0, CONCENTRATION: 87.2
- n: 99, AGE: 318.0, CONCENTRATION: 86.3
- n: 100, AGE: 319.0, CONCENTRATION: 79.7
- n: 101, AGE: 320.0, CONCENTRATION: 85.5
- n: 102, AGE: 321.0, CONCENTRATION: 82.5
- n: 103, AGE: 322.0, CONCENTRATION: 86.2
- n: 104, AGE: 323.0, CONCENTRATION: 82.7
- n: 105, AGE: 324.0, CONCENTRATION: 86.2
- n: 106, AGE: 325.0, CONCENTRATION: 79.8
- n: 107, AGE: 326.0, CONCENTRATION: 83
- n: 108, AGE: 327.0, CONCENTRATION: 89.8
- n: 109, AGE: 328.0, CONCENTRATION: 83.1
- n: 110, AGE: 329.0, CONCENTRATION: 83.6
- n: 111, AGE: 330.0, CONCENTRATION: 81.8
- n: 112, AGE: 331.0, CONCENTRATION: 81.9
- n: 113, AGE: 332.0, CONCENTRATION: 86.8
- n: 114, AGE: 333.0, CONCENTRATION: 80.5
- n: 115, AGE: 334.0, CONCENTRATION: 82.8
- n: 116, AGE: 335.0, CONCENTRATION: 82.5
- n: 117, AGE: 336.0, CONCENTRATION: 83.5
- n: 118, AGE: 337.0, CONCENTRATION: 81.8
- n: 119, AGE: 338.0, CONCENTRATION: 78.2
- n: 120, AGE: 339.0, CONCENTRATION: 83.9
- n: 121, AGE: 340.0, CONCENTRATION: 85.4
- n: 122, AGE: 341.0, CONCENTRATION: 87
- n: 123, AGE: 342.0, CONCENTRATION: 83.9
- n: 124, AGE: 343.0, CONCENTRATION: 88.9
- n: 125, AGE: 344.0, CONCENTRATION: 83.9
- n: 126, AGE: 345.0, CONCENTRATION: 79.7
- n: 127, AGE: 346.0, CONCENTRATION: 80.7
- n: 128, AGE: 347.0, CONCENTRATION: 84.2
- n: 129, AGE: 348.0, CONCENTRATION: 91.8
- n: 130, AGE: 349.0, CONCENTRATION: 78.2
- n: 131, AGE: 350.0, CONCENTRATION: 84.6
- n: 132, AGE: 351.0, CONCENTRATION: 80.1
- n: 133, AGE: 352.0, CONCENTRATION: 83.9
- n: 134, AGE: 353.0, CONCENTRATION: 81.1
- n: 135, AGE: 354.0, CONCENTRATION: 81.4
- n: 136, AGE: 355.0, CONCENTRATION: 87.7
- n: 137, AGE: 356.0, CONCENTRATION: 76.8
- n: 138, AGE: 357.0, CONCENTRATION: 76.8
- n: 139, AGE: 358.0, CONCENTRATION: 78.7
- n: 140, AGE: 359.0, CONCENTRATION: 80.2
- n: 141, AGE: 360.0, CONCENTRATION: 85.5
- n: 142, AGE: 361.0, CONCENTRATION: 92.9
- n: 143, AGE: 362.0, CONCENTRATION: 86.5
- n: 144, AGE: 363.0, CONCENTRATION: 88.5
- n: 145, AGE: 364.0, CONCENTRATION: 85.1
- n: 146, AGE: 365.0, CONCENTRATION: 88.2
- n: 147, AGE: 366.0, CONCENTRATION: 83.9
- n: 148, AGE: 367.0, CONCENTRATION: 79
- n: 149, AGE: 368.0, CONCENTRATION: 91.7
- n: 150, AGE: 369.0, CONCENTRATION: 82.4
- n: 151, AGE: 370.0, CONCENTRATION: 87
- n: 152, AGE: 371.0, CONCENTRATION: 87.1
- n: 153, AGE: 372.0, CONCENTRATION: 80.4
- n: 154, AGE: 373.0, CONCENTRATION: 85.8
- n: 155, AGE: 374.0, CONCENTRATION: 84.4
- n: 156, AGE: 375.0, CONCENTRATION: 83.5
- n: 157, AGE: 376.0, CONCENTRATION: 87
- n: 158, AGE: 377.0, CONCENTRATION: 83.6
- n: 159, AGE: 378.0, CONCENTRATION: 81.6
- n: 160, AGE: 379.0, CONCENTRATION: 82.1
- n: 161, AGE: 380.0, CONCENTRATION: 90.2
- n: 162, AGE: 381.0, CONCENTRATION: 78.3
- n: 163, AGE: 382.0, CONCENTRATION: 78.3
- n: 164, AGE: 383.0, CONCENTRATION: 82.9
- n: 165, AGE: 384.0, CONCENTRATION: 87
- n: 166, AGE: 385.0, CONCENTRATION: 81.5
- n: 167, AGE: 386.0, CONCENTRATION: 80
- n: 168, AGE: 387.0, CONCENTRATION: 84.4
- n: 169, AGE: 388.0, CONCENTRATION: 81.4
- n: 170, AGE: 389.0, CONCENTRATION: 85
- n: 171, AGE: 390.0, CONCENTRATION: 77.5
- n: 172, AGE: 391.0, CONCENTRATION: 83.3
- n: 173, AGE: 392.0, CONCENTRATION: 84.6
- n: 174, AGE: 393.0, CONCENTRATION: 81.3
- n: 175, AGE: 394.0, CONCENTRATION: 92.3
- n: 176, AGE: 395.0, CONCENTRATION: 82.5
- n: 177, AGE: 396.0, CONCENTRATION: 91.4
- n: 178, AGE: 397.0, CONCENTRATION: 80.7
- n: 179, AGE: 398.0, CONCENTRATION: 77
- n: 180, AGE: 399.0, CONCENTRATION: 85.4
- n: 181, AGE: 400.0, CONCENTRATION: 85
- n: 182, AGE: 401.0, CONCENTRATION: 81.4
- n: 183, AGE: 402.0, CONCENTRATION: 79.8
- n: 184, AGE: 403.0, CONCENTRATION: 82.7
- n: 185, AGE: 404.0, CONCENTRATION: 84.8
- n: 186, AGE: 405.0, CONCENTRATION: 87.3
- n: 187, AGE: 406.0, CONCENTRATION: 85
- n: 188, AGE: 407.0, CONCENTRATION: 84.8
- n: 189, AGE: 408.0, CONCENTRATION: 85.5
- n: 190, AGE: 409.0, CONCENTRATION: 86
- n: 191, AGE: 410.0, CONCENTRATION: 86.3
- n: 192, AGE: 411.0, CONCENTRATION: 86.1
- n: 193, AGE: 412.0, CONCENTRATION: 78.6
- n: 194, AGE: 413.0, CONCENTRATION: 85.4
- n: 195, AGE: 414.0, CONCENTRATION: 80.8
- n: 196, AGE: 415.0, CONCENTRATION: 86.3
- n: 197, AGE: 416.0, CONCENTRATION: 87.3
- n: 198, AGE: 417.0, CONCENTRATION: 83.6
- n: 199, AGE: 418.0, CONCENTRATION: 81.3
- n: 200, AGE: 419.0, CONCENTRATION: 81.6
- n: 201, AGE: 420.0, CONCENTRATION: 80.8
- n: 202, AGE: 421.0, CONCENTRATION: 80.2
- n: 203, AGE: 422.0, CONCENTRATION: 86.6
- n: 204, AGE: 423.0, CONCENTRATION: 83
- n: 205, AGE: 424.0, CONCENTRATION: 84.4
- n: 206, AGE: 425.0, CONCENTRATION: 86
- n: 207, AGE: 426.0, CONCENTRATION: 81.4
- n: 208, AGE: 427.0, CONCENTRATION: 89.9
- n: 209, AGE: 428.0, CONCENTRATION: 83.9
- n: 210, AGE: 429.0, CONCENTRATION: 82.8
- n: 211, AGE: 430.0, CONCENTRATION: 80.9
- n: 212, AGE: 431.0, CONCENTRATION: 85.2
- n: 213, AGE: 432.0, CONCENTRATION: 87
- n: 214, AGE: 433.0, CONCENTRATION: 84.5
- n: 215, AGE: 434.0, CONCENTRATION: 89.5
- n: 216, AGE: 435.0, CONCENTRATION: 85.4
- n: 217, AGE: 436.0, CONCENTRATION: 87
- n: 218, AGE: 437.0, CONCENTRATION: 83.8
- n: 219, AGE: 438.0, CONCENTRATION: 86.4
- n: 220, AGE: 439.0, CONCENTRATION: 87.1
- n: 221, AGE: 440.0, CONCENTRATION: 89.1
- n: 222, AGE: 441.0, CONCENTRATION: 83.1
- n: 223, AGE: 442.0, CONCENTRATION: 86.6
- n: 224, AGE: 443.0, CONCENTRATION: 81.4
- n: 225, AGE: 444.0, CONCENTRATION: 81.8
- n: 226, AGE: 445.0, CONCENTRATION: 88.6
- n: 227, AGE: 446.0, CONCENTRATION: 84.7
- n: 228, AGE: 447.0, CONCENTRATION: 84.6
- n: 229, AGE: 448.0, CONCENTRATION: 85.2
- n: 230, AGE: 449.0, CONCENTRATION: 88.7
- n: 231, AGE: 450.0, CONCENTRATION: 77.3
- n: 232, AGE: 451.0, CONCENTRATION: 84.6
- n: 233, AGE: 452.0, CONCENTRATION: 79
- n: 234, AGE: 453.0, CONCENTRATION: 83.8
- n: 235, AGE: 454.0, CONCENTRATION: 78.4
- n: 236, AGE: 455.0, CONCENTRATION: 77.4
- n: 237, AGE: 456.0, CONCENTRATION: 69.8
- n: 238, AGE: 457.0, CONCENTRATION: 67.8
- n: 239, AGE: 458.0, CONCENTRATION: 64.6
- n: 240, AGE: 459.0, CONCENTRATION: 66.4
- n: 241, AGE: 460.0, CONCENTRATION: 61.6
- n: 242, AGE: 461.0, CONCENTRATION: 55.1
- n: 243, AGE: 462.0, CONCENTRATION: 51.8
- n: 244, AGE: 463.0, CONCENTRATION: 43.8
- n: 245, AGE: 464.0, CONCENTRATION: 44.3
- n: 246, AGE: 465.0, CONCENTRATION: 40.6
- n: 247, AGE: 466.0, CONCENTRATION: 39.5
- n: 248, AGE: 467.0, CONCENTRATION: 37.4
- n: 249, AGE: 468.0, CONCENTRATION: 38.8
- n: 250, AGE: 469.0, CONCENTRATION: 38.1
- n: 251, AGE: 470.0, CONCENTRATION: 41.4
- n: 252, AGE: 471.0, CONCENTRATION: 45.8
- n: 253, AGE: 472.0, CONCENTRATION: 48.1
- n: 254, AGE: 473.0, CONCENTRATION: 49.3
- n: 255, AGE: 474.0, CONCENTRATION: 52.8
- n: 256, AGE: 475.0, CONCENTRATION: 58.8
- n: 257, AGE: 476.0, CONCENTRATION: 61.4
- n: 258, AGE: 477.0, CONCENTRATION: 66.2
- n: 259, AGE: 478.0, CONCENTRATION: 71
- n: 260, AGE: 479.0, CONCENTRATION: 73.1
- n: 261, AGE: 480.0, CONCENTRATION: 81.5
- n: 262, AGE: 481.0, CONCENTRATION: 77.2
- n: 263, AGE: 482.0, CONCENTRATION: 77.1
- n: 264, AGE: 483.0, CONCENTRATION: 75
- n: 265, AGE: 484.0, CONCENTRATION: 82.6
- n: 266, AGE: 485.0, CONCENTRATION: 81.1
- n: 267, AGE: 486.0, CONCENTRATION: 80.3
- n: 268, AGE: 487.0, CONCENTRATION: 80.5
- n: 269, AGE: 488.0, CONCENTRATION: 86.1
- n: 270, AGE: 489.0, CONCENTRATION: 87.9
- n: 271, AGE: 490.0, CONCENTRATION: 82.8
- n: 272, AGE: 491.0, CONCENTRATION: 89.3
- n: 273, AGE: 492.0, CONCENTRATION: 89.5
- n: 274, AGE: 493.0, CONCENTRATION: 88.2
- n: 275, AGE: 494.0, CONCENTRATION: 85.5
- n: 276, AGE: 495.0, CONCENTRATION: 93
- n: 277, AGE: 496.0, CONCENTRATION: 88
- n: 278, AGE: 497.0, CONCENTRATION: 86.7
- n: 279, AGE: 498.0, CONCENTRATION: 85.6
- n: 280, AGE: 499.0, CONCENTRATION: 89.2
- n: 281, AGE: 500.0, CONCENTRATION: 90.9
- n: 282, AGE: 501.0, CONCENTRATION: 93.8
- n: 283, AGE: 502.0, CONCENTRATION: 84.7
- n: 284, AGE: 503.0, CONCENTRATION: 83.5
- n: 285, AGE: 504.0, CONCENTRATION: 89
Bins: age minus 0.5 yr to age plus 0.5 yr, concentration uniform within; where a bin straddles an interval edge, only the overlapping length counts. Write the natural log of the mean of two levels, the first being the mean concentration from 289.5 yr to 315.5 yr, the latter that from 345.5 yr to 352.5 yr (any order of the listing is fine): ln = 4.44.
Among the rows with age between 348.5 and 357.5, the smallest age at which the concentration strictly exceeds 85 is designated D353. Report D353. 355.0 yr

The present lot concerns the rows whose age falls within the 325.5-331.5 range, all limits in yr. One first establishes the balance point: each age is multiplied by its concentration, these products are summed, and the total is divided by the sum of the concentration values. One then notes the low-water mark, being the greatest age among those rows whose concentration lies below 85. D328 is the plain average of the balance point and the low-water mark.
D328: 329.7 yr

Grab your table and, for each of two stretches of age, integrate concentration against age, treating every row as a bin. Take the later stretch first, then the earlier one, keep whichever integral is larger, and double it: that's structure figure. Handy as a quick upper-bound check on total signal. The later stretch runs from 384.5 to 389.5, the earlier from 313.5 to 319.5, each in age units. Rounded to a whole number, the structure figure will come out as 1027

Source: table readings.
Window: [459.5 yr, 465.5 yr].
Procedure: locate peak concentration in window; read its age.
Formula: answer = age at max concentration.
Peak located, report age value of 460.0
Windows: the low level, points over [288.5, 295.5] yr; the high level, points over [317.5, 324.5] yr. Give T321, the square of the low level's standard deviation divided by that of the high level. 0.49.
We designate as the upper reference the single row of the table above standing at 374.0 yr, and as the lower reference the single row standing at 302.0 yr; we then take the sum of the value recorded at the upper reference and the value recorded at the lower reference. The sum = 171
